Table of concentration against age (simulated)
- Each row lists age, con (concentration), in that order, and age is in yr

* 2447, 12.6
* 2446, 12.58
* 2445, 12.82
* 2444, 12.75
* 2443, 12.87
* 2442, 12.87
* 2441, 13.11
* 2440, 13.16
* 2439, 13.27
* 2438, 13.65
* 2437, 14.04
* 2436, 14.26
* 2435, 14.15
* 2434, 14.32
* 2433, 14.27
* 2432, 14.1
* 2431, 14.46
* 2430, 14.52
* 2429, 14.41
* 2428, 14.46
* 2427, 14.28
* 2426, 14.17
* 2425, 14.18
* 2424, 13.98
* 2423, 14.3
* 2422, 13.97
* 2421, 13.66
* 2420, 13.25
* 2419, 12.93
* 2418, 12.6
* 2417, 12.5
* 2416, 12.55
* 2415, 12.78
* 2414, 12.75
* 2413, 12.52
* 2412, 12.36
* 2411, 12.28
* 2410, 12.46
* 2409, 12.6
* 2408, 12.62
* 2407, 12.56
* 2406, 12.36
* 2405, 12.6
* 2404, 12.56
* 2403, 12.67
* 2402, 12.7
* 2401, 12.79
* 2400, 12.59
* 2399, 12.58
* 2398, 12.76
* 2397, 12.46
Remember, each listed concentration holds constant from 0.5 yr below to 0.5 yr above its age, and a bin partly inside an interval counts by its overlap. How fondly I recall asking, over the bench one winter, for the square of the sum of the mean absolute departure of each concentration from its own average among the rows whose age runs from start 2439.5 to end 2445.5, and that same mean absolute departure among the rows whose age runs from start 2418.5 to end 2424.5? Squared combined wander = 0.290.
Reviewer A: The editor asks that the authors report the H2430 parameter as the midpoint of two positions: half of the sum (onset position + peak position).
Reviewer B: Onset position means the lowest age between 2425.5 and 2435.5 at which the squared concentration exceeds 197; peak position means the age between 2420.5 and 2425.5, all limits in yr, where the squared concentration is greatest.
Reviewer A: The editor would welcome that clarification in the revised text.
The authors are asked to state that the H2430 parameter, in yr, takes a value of 2424.5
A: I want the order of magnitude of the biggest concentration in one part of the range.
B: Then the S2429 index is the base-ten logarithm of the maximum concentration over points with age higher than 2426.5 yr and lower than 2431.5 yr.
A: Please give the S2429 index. 1.16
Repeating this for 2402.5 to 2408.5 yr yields 1.10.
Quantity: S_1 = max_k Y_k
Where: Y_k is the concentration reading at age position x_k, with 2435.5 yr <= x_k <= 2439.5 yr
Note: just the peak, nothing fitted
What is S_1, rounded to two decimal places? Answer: 14.26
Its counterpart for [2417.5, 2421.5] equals 13.66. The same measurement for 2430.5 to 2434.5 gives 14.46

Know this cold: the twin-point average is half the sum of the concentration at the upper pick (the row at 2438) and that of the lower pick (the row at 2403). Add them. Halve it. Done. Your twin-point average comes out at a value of 13.2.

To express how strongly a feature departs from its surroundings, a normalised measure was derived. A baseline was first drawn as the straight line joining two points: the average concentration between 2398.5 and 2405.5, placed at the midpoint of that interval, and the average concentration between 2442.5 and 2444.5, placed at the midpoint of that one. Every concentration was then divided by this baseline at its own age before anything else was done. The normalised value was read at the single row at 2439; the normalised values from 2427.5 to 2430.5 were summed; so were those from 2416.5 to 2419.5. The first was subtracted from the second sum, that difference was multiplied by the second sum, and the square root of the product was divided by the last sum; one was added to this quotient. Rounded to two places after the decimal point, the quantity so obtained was 1.95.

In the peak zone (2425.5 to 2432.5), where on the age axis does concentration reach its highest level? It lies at 2430 yr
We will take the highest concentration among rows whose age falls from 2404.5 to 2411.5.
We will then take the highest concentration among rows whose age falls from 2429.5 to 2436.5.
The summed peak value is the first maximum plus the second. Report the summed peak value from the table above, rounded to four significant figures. 27.14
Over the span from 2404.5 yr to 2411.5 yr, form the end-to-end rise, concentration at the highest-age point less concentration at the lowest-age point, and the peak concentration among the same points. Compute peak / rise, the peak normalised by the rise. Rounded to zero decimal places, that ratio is -39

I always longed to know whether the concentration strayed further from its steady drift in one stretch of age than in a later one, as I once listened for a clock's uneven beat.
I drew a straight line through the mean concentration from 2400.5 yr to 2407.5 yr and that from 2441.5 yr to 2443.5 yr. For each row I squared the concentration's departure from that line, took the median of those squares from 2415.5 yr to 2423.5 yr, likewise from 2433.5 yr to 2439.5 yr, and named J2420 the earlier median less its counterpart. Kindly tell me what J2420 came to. -1.4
